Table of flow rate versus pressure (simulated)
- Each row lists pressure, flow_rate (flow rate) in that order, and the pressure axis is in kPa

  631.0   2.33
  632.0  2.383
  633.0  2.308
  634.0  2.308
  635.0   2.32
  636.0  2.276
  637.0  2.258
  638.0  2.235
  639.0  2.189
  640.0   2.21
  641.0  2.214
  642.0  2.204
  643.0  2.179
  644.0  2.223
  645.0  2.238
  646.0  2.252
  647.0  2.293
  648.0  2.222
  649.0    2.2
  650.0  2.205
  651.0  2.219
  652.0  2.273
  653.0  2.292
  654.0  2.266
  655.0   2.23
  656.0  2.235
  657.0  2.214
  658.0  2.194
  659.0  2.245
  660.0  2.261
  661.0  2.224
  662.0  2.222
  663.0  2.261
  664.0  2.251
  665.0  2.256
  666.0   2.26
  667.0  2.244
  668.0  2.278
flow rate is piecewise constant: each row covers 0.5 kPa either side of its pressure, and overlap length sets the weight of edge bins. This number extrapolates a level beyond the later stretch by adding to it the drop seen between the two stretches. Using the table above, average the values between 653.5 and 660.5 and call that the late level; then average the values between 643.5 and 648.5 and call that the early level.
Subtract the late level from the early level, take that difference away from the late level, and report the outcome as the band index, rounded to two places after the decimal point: 2.22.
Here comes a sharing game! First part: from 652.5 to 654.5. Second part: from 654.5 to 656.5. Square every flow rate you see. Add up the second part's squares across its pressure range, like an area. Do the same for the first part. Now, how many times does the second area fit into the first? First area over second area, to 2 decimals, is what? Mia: 1.04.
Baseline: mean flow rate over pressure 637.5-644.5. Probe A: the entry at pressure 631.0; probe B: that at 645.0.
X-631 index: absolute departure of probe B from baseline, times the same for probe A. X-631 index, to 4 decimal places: 0.0037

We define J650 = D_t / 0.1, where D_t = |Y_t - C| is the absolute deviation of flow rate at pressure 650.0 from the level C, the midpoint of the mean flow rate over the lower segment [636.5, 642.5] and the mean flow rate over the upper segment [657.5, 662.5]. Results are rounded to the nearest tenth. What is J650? 0.2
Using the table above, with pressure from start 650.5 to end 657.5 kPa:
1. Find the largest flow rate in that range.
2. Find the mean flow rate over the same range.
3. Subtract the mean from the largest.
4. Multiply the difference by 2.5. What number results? 0.11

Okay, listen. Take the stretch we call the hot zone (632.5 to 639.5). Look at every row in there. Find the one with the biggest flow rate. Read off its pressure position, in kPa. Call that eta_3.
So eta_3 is 635.0 kPa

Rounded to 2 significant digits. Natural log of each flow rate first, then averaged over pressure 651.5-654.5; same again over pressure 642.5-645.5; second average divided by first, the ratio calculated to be 0.97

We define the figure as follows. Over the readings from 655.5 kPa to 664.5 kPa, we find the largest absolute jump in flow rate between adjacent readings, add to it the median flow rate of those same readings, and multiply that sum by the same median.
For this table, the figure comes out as 5.11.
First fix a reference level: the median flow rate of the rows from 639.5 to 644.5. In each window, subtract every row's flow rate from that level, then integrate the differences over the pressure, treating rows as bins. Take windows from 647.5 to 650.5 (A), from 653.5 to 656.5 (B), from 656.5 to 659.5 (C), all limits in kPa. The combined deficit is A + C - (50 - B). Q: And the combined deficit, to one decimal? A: -50.1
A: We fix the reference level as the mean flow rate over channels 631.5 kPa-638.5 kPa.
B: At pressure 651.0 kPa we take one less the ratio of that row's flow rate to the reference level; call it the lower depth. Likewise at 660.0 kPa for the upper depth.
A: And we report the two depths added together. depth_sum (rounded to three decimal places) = 0.051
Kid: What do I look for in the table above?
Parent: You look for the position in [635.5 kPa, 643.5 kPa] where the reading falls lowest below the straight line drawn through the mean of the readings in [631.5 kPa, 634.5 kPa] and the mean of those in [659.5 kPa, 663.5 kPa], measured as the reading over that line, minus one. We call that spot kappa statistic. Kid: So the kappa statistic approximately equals 639.0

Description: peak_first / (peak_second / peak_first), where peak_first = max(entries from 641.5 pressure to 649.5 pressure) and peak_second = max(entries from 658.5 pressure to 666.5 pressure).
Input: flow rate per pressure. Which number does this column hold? 2.33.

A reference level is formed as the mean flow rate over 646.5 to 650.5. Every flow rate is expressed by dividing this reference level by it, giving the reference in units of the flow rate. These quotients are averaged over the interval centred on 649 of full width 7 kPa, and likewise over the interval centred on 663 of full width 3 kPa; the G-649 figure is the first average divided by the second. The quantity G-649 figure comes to 1.00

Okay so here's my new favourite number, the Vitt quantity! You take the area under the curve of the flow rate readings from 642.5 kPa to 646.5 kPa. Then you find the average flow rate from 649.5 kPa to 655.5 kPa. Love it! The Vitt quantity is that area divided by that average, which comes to 4.0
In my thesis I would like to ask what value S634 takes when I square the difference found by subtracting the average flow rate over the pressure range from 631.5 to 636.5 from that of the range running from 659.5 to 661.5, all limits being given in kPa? 0.0059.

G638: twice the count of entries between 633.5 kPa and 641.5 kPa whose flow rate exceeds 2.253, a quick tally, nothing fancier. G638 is 8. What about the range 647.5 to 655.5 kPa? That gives 6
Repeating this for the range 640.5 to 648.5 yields 2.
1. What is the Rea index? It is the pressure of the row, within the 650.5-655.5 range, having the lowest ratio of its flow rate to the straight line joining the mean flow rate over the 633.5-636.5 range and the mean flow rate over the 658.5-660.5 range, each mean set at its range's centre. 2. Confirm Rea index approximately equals 651.0 kPa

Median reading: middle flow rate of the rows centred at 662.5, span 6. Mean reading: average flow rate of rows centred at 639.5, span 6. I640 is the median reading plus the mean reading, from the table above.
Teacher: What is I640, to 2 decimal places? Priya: 4.47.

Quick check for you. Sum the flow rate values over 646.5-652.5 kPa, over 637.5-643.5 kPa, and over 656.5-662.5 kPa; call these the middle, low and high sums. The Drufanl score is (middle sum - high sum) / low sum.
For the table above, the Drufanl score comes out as 0.0039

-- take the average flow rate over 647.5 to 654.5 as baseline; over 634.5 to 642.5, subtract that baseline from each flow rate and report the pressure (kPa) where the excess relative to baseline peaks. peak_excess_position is 635.0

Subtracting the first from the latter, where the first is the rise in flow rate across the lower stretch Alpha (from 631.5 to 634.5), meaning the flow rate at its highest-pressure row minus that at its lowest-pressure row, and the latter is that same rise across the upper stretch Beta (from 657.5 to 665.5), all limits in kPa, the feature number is 0.14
